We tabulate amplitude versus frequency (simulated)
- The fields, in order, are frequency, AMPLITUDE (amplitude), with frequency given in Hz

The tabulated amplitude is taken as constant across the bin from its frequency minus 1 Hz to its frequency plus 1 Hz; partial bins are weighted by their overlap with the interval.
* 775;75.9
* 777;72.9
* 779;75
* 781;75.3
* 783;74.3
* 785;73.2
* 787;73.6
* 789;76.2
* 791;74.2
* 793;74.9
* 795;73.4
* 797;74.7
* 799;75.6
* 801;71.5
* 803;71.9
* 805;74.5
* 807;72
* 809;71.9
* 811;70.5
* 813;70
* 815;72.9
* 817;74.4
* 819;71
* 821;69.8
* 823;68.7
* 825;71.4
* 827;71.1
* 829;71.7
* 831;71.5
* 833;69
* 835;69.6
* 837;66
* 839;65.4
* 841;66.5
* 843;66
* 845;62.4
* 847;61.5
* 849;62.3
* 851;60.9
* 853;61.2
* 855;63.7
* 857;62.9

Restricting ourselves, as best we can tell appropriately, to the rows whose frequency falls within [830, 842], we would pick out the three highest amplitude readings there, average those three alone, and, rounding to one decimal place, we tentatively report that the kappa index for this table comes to 70.0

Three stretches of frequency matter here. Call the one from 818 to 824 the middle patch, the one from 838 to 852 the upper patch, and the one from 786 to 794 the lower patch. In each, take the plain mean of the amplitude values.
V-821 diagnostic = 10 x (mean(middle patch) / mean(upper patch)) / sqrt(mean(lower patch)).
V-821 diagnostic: 1.27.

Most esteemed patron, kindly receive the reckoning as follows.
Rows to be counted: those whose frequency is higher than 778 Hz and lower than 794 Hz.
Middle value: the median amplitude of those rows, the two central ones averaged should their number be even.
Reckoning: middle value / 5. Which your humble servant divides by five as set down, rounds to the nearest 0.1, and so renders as 14.9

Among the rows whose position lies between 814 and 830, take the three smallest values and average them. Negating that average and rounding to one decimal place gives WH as -69.8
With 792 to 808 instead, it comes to -71.8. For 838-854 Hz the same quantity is -61.2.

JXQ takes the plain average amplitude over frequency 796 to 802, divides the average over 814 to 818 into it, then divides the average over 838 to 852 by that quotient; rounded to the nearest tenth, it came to 63.3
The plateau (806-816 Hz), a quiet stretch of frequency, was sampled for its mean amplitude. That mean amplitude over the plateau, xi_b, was 71.5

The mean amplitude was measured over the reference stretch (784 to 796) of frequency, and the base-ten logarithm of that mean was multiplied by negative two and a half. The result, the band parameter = -4.68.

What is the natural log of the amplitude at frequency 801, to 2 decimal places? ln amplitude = 4.27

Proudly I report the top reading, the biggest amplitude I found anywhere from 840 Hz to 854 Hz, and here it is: 66.5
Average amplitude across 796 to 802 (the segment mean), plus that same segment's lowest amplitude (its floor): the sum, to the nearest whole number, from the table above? 145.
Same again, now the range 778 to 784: 149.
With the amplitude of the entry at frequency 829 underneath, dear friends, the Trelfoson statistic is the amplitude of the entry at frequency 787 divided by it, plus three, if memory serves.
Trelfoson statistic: 4.03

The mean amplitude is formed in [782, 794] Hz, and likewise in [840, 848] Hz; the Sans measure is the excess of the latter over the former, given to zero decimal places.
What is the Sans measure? -10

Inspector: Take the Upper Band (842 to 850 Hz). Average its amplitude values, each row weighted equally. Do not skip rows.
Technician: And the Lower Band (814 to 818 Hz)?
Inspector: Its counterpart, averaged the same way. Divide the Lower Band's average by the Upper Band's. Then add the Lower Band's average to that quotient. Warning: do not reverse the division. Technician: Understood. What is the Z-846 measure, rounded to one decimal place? 74.8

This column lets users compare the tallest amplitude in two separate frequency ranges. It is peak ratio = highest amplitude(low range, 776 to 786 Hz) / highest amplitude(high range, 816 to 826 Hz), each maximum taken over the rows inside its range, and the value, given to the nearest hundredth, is 1.01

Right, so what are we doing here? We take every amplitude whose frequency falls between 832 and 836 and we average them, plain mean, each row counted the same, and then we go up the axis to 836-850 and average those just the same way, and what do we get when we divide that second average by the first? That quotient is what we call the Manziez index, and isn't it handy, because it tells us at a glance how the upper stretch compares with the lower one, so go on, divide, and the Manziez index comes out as 0.93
